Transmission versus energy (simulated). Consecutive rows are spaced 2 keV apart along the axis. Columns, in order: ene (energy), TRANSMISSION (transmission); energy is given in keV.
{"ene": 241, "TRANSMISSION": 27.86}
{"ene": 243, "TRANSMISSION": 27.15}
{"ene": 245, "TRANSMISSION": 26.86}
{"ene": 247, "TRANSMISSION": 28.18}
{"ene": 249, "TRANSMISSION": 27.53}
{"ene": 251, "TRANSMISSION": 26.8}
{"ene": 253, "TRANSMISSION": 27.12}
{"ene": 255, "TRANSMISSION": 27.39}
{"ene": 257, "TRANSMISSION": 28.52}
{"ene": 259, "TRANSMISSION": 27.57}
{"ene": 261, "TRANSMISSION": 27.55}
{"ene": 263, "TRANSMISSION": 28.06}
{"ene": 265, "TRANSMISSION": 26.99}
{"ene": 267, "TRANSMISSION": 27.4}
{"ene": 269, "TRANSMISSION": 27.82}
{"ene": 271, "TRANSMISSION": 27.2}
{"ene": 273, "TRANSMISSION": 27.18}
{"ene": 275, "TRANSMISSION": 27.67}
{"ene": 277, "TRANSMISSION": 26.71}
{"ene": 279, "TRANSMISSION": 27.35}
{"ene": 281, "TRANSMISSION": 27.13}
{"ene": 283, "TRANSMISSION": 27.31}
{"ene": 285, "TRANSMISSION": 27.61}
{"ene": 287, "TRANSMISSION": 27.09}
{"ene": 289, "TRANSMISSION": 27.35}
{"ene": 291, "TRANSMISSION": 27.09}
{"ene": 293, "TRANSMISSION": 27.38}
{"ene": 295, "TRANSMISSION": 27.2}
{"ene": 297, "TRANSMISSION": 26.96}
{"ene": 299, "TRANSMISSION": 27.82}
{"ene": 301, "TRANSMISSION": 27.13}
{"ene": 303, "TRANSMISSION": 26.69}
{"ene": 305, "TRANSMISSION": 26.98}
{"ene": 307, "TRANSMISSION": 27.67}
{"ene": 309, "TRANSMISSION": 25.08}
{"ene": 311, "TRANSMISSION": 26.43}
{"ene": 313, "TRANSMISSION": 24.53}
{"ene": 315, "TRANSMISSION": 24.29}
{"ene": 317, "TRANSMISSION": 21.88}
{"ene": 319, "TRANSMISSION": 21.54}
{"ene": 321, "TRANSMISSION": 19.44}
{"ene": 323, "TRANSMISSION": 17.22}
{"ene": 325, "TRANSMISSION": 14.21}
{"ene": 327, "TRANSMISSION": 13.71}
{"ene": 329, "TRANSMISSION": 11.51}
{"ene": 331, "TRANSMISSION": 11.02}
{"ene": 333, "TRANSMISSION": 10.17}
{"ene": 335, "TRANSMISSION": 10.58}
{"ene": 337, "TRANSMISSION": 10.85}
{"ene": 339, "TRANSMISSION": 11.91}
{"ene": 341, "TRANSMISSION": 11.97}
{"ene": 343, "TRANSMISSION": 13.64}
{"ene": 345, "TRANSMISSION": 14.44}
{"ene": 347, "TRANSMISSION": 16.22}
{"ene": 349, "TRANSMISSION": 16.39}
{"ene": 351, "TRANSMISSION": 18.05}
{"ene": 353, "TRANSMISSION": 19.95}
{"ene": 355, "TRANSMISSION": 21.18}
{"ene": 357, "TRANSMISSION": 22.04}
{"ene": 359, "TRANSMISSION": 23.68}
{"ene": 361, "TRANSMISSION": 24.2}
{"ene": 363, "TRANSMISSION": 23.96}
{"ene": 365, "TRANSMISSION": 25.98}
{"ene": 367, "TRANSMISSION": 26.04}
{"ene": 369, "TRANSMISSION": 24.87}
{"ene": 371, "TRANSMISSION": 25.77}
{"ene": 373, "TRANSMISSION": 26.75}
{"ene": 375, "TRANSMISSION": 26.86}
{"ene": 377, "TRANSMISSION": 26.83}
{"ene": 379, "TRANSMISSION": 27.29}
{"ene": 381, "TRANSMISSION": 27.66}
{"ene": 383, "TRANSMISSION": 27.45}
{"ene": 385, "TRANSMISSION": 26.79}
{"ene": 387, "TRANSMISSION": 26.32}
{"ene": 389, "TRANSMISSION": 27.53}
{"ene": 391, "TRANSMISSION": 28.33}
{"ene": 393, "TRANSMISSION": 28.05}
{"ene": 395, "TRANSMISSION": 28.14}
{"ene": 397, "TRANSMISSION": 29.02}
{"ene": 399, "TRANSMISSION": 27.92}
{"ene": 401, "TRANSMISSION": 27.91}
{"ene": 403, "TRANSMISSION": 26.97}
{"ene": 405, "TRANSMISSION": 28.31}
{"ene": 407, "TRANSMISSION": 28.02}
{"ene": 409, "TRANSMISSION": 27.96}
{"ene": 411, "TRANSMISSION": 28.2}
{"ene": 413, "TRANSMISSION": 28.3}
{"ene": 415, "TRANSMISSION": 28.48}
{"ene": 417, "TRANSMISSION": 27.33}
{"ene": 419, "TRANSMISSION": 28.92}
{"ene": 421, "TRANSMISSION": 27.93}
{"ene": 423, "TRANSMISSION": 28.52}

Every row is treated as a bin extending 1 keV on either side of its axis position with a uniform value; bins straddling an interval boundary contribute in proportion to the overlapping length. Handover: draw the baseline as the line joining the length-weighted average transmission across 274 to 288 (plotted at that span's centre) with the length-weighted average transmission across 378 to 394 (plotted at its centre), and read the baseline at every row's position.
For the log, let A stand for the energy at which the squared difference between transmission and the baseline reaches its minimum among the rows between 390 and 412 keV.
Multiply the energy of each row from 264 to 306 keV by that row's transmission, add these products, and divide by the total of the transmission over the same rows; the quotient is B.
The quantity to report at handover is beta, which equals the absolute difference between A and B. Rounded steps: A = 401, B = 285.0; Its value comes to 116.0 keV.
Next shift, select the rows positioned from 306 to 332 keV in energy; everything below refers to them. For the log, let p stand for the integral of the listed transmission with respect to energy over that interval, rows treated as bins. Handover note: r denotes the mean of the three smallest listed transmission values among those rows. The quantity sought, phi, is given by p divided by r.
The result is 42.8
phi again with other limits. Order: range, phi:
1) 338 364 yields 38.0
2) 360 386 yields 28.0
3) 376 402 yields 27.0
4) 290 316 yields 28.0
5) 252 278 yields 26.5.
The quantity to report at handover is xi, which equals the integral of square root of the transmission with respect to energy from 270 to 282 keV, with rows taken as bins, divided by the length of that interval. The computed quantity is 5.22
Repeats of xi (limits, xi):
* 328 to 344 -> 3.38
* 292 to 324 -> 4.98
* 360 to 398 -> 5.17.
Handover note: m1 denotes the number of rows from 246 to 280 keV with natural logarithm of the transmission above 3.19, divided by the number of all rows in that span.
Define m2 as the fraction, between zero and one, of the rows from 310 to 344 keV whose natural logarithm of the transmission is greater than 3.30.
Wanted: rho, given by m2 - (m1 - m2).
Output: -1.0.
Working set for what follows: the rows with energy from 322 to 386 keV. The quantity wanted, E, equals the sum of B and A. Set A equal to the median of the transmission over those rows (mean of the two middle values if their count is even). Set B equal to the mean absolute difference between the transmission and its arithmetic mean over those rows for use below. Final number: 26.4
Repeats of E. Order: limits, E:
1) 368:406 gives 28.2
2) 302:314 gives 27.5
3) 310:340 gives 19.4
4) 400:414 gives 28.3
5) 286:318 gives 28.2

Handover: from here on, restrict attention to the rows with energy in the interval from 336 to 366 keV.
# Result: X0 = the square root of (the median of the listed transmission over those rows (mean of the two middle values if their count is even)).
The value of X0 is 4.25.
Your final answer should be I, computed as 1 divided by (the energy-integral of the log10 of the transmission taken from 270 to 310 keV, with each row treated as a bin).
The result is 0.0174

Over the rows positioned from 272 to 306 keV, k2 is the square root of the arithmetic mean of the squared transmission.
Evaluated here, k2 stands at 27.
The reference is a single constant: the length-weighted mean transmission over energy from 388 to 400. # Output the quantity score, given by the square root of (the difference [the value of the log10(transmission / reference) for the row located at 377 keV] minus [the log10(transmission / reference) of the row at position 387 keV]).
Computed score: 0.09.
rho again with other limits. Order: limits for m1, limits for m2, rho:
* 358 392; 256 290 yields 0.8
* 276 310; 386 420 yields 0.8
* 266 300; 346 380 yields -0.9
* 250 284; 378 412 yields 0.6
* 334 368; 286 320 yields 0.6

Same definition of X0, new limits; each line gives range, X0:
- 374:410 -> 5.27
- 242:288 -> 5.23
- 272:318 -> 5.21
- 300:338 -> 4.64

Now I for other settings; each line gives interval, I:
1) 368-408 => 0.0174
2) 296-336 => 0.0194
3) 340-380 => 0.0189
